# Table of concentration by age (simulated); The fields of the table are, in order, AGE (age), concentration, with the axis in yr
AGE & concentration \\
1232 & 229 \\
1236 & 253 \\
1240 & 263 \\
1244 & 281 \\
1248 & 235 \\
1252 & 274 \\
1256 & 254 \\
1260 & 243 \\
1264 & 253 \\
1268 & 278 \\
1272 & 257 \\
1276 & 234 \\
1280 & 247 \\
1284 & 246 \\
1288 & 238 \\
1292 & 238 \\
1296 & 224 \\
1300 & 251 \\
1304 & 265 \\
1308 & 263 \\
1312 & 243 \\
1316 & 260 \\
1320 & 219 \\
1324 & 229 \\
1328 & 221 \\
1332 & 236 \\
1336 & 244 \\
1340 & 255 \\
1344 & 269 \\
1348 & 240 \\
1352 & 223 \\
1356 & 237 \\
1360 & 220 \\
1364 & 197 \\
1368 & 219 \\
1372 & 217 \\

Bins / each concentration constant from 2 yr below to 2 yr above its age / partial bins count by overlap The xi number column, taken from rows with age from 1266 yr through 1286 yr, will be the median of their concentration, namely 247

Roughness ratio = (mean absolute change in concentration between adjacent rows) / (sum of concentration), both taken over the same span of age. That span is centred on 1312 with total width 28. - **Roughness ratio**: 0.010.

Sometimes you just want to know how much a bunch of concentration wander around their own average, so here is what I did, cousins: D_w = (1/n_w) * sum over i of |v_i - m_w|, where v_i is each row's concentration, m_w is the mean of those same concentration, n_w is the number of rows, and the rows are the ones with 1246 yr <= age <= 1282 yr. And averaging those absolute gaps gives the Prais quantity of 11.6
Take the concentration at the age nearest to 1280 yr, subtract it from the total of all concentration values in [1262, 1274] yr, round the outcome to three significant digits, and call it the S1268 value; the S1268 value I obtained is 541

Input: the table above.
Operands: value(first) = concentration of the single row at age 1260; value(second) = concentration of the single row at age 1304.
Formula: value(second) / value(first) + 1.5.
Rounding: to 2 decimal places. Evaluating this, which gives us 2.59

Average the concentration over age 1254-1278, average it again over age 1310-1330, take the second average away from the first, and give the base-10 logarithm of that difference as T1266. 1.3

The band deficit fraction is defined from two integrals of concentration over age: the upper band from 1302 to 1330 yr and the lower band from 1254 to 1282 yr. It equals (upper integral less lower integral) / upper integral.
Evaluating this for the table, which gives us -0.039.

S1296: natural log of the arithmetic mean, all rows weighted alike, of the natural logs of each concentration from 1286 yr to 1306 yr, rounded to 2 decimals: 1.70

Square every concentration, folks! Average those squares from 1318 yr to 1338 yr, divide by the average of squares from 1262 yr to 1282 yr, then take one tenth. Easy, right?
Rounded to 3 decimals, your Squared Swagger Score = 0.082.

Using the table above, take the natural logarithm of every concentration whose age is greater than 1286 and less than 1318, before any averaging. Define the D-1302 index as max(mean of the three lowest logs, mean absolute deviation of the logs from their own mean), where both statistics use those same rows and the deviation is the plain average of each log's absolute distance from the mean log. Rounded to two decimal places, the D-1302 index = 5.45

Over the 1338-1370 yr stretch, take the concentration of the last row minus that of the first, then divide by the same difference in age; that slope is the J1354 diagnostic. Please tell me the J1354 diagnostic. -1.3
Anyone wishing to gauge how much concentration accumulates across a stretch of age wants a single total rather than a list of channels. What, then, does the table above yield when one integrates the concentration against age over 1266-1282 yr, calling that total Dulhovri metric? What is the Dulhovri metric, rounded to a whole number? 4064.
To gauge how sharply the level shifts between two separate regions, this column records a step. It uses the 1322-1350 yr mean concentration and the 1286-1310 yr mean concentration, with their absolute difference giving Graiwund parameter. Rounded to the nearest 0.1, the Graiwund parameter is 4.5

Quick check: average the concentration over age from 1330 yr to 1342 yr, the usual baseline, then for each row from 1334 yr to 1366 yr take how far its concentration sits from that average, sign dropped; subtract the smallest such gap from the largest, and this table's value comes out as 47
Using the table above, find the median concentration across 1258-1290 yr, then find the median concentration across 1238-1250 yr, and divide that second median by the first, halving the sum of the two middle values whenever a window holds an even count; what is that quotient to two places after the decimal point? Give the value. 1.07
